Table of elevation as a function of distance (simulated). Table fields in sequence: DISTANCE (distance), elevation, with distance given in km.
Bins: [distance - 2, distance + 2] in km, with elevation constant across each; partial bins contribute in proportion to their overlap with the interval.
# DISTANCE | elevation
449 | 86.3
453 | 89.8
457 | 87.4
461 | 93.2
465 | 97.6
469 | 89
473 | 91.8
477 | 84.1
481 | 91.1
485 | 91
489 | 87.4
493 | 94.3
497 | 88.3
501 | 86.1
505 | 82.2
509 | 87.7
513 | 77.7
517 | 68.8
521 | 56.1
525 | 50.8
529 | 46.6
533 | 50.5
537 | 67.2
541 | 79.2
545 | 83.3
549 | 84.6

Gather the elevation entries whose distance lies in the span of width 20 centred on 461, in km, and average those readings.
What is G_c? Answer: 91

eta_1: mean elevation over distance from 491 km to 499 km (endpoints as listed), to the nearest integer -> 91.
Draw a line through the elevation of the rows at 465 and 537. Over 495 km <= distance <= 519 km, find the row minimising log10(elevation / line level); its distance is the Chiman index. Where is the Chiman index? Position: 517 km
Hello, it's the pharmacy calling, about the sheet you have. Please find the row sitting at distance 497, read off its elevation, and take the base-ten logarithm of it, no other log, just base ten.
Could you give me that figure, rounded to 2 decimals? 1.95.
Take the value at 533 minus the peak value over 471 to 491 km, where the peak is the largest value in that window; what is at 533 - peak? -41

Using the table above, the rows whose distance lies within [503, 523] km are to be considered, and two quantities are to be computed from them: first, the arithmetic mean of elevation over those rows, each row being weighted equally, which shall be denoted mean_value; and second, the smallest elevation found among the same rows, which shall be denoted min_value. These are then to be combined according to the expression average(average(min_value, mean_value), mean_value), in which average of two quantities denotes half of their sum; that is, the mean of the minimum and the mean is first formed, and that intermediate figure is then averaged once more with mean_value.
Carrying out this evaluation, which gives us 70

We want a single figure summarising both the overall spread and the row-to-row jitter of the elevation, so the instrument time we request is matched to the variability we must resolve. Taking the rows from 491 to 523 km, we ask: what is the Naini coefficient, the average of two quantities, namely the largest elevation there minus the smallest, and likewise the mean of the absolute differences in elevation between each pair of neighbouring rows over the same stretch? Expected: 22.6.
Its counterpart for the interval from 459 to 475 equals 6.9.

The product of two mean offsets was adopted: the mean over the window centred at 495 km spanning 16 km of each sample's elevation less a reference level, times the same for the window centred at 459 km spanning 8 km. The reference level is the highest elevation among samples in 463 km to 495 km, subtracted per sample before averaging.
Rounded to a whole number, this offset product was 63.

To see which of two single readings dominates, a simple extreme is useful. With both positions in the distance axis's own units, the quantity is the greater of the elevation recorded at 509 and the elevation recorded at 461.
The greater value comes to 93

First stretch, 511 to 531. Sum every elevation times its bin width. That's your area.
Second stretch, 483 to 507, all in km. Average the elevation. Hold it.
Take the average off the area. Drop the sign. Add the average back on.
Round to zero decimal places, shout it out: 1200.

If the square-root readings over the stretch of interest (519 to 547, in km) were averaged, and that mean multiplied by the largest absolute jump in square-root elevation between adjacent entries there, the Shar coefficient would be 9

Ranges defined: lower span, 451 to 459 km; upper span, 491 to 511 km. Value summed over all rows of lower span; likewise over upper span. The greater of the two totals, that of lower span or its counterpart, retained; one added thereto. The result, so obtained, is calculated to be 440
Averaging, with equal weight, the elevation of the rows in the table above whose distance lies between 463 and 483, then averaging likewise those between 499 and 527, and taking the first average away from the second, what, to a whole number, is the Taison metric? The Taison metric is -18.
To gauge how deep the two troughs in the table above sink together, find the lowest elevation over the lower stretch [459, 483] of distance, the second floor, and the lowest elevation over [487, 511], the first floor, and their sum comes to 166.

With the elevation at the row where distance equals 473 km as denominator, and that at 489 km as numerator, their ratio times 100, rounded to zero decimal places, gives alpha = 95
